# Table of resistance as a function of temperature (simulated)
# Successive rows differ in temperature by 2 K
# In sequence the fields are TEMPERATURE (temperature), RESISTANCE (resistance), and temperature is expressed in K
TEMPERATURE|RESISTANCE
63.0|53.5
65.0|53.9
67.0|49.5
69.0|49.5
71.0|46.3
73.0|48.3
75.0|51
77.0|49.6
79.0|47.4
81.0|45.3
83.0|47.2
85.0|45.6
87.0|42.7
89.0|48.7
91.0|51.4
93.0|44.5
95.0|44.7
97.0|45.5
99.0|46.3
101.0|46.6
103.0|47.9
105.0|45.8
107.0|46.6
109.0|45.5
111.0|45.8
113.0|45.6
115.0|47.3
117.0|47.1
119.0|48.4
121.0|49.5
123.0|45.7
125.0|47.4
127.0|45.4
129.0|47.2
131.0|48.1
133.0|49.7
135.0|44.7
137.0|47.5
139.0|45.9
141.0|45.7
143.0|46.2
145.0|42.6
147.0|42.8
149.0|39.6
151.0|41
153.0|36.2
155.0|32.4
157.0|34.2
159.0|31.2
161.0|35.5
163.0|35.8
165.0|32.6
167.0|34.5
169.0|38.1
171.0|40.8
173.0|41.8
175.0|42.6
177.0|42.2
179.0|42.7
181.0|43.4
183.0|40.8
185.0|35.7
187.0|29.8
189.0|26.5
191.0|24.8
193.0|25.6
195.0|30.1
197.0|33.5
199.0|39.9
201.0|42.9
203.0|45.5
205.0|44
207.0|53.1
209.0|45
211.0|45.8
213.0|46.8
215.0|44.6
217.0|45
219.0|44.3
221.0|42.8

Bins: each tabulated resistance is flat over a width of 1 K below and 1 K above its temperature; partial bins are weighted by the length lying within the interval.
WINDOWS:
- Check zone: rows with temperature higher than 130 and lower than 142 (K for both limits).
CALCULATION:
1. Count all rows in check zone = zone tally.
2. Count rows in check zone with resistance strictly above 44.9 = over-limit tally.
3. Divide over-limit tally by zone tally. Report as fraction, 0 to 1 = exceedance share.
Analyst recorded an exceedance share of 0.83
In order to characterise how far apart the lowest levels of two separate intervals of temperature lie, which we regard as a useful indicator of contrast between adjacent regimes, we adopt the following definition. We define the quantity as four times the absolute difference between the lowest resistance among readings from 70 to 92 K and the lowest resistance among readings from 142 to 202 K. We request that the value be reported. 72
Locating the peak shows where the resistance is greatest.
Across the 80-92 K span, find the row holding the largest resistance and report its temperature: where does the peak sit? 91.0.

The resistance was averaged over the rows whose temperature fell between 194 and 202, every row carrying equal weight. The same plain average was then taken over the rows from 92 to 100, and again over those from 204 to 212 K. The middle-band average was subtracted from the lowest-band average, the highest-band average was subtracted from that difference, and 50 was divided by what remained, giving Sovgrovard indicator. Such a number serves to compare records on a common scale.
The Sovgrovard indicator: -1.3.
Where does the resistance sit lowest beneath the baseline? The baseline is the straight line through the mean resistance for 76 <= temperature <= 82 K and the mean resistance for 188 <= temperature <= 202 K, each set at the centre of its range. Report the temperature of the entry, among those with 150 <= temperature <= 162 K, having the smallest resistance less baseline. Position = 159.0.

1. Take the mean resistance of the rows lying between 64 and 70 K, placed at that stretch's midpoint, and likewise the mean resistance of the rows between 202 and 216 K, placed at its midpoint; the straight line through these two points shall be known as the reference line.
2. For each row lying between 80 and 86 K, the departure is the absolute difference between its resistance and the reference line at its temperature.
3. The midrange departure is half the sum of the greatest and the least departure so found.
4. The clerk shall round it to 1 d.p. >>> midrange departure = 4.2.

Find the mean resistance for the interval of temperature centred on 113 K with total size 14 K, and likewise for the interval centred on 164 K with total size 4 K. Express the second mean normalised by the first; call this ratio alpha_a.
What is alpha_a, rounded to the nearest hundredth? 0.73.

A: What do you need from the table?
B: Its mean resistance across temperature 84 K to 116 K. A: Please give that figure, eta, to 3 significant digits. 46.3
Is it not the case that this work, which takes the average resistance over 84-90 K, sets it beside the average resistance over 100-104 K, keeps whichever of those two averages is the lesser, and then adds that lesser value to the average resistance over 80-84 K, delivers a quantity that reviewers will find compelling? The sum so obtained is 92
